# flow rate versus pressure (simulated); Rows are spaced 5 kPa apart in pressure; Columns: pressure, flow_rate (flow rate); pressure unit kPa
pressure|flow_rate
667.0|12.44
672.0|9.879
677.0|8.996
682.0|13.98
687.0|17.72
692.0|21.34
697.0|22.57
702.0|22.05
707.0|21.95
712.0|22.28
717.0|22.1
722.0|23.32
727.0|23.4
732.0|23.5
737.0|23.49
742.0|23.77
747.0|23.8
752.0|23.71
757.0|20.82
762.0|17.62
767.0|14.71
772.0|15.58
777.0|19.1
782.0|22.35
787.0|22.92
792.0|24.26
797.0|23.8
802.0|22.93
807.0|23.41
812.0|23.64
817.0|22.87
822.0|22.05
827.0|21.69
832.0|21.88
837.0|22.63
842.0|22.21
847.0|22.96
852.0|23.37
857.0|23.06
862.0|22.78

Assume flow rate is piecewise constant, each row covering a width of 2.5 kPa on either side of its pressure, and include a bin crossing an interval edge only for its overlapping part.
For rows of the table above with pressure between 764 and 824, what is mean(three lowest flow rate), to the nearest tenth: 16.5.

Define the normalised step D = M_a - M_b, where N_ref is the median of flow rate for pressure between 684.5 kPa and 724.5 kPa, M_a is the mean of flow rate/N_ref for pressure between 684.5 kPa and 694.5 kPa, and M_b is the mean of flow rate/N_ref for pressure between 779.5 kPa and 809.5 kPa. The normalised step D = -0.17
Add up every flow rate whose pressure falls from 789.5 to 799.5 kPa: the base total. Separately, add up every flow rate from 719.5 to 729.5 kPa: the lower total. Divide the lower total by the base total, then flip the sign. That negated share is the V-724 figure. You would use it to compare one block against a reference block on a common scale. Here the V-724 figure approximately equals -0.97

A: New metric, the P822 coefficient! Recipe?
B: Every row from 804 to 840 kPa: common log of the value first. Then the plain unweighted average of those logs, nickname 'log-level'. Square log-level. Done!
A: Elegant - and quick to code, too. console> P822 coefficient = 1.83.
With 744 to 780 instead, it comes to 1.64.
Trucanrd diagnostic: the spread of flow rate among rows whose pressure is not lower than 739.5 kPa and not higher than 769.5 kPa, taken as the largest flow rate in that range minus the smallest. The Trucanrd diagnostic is 9.1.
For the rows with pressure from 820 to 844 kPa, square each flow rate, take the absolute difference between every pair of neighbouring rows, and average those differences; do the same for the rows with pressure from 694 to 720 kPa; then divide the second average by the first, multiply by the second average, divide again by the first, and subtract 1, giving -1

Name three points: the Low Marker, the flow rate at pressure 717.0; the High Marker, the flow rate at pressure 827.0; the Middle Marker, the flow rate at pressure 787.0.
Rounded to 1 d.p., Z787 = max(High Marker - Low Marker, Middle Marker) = 22.9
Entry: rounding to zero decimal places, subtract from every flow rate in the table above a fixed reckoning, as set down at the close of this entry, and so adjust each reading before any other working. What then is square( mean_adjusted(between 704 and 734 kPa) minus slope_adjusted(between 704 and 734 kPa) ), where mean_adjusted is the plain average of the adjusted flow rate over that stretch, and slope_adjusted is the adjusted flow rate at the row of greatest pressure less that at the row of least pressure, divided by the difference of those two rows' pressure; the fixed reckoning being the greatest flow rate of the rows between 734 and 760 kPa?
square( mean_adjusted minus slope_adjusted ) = 1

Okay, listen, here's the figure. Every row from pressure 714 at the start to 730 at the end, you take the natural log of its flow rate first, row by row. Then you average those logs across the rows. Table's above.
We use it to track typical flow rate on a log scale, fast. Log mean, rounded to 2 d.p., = 3.13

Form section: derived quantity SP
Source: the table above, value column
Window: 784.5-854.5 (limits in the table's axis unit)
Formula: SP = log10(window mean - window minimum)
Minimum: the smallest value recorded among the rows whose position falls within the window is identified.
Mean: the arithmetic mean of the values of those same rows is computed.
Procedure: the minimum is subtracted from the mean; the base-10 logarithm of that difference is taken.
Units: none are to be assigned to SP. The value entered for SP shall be 0.1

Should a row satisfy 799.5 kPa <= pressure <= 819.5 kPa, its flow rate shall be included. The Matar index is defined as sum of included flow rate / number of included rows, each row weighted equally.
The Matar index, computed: 23.2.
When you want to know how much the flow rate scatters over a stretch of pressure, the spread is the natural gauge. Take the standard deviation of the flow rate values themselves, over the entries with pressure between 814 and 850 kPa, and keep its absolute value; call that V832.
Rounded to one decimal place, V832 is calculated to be 0.5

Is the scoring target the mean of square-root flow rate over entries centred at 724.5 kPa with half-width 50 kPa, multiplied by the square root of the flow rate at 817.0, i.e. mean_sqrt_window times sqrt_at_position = 21.4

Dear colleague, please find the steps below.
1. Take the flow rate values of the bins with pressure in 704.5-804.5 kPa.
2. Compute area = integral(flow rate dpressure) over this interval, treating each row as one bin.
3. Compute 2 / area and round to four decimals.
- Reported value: 0.0009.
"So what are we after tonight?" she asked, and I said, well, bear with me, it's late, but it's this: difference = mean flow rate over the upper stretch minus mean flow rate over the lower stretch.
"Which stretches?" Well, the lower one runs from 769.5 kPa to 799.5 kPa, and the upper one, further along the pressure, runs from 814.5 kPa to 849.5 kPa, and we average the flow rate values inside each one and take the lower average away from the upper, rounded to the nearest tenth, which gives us 1.0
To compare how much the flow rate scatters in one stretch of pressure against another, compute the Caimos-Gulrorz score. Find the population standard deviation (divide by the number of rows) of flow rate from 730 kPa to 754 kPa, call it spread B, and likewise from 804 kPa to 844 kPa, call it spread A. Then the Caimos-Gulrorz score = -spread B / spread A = -0.2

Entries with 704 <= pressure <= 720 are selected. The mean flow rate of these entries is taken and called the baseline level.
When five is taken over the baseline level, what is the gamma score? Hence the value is 0.226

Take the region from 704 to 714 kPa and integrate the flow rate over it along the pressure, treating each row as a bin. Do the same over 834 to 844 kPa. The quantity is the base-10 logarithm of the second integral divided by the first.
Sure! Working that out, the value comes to 0.006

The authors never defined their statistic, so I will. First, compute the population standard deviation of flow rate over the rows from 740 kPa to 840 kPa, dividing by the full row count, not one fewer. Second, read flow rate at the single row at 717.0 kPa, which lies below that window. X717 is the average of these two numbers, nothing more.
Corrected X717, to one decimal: 12.4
